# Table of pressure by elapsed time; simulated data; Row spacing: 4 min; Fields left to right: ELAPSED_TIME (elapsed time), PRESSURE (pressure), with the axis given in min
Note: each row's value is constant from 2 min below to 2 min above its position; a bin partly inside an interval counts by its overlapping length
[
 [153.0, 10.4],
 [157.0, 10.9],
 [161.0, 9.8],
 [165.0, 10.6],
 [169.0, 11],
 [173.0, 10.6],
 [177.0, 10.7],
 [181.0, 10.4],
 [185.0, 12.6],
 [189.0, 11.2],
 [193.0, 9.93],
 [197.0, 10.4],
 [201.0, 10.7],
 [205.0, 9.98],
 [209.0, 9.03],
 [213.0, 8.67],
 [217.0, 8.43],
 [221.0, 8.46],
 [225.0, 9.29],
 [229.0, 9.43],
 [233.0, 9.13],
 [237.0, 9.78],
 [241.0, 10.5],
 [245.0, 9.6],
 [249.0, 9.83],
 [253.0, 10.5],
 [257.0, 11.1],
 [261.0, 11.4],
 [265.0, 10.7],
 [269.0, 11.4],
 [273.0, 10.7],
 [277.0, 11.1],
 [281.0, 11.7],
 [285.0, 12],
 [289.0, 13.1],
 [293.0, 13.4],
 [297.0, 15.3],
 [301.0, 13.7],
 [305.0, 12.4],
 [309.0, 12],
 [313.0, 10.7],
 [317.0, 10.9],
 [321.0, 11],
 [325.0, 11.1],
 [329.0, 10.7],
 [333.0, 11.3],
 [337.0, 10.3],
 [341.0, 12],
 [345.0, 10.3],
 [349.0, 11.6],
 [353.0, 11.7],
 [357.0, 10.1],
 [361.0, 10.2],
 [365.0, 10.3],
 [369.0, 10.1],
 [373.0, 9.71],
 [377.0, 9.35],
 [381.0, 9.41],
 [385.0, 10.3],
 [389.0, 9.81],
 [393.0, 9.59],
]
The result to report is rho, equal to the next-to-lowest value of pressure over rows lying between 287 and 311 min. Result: 12.4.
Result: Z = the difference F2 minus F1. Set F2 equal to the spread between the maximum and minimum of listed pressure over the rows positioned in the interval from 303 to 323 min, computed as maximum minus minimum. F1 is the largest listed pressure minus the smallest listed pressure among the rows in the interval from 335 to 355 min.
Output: 0.0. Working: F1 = 1.7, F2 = 1.7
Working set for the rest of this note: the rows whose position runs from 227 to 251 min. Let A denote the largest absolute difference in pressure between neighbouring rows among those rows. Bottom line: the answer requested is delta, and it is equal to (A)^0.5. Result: 0.95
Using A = 0.9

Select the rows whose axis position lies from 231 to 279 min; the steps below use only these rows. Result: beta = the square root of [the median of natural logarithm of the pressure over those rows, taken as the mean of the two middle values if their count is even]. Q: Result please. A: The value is 1.54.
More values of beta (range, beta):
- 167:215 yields 1.53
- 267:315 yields 1.58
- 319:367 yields 1.54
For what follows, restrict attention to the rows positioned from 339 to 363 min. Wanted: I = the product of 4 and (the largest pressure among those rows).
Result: 48.0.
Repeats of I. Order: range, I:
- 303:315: 49.6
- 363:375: 41.2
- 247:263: 45.6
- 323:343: 48.0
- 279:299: 61.2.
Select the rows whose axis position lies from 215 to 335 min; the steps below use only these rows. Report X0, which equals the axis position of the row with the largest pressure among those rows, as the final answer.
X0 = 297.0 min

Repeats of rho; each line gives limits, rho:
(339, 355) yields 11.6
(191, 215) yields 9.03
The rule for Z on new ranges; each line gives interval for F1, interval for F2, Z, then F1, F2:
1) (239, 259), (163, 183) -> -0.9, 1.5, 0.6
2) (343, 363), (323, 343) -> 0.1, 1.6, 1.7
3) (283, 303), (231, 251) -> -1.9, 3.3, 1.4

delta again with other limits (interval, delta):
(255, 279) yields 0.84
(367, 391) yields 0.94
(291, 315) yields 1.38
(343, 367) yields 1.26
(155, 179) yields 1.05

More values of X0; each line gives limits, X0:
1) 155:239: 185.0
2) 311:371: 341.0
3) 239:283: 281.0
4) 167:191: 185.0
